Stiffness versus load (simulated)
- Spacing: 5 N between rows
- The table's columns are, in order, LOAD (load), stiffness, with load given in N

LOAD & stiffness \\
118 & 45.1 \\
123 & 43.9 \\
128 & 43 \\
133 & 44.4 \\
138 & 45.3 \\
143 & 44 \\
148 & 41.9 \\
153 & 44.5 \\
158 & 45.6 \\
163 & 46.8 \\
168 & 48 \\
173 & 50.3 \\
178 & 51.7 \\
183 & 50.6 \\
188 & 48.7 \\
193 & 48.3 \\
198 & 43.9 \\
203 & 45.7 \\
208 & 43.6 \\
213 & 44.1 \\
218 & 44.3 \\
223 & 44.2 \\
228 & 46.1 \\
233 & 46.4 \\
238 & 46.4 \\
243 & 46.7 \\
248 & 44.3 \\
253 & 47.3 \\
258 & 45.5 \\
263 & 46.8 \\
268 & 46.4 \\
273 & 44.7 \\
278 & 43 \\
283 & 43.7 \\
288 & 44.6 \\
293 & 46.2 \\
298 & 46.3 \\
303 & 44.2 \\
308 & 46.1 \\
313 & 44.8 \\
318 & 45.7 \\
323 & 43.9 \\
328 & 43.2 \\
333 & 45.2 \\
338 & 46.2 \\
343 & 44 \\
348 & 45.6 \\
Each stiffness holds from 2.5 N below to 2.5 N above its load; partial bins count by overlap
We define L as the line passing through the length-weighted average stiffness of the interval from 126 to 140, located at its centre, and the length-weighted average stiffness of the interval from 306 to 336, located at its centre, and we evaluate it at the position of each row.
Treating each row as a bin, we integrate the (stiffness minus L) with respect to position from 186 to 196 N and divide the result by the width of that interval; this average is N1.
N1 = 3.8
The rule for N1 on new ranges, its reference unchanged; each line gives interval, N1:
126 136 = -0.4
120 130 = -0.7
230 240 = 1.8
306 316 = 0.6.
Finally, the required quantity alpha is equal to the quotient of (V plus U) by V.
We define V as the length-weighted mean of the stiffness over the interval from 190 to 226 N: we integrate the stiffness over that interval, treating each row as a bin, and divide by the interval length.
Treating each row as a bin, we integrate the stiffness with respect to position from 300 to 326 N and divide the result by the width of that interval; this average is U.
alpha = 2.00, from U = 44.9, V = 44.9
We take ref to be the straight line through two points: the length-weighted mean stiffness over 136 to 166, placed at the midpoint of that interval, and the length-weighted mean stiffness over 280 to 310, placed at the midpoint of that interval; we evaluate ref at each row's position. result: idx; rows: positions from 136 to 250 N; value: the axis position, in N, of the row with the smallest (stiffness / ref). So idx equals 148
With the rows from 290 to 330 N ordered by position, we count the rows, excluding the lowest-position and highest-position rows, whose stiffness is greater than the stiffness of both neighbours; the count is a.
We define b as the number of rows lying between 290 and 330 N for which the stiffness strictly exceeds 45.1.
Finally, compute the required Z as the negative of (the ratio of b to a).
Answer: -1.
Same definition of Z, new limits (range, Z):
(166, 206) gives -7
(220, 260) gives -3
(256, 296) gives -4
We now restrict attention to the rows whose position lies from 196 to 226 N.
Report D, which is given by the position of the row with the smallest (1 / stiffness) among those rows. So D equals 203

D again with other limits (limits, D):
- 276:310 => 298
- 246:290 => 253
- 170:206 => 178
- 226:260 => 253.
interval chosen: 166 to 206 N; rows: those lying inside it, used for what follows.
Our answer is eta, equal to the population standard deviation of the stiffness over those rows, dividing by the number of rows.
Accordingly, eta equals 2.43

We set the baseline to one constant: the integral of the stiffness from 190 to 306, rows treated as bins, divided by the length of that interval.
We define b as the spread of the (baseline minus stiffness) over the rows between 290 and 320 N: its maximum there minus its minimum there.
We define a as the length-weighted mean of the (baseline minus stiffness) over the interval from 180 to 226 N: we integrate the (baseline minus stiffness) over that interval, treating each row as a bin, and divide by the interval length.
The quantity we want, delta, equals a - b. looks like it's -2.75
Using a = -0.6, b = 2.10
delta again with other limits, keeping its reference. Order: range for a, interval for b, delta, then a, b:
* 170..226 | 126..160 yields -5.21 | -1.5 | 3.70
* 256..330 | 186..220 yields -4.76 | 0.3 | 5.10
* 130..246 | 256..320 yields -4.58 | -0.8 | 3.80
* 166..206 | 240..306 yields -7.29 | -3.0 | 4.30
